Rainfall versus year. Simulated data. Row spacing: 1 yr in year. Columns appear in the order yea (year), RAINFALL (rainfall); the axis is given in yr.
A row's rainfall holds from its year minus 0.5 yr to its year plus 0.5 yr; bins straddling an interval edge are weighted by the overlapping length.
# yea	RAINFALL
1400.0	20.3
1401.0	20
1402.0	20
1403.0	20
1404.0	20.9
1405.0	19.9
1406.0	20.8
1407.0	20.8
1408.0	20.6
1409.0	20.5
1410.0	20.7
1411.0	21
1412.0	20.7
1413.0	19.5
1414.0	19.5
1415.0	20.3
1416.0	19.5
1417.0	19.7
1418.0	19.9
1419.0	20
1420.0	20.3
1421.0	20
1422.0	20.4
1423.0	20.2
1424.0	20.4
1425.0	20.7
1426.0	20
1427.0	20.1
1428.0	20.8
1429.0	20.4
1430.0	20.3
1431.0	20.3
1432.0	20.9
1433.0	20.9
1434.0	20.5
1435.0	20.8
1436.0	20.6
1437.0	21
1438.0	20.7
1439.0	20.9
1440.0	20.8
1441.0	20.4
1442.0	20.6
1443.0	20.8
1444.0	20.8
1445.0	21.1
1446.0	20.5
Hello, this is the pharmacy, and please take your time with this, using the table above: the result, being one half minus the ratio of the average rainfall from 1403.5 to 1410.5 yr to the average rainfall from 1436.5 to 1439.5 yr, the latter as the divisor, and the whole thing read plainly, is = -0.487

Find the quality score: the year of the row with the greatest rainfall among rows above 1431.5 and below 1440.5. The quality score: 1437.0 yr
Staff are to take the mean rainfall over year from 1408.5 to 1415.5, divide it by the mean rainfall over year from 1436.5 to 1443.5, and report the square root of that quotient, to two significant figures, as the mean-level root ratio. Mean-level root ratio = 0.99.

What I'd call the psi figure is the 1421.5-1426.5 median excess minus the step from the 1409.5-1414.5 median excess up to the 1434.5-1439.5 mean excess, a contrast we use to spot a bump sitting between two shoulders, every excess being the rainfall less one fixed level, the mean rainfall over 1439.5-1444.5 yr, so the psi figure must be -0.38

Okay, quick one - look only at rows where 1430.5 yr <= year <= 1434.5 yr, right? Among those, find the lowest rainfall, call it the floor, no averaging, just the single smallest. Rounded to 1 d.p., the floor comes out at 20.3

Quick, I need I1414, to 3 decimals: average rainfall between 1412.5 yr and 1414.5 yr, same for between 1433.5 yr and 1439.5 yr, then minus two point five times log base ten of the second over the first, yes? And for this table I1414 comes -0.067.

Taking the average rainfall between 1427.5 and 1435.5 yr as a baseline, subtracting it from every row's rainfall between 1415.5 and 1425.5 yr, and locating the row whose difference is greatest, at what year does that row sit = 1425.0 yr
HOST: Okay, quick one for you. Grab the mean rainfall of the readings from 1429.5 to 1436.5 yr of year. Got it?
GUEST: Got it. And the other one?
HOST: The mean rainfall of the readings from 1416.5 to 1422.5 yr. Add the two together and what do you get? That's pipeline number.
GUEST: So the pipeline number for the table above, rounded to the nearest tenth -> 40.7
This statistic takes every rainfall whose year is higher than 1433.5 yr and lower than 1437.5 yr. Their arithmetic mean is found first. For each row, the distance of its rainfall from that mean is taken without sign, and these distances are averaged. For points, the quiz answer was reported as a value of 0.175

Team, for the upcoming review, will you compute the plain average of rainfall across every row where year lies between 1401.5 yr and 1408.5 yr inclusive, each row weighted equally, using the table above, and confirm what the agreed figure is 20.4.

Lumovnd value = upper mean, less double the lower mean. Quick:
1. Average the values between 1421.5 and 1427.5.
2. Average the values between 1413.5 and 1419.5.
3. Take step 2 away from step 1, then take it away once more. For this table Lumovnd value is -19.3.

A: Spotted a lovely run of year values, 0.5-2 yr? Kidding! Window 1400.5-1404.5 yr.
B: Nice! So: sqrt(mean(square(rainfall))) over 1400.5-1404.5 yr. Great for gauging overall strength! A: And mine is 20.2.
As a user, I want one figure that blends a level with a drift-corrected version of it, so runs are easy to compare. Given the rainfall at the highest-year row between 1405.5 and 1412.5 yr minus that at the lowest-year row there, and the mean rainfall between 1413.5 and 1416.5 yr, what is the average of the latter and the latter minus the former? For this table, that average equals 19.8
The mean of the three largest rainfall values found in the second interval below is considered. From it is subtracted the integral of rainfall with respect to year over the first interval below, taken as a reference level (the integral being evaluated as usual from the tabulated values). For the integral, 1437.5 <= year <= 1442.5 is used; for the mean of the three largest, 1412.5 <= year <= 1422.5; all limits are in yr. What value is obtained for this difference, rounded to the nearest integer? -83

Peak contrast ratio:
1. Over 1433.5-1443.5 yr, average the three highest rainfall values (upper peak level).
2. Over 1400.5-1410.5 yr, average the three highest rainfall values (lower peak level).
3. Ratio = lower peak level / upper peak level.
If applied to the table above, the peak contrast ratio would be 1.00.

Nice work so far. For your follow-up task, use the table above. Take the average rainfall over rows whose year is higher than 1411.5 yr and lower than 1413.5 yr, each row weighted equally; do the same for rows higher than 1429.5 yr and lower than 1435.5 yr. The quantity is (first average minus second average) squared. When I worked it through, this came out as 0.27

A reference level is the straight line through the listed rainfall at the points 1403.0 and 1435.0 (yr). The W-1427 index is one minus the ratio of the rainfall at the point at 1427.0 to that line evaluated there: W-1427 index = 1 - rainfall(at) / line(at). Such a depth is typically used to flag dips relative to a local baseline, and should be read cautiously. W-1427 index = 0.024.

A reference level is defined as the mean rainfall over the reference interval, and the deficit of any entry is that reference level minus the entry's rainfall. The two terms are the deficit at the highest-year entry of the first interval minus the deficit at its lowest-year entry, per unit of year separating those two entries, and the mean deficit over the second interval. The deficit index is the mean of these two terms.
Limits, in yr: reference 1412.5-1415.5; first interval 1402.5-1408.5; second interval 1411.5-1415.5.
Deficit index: -0.18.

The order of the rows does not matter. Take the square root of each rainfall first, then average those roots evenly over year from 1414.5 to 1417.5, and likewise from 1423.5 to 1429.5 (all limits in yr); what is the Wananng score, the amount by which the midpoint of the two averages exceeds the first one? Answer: 0.032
